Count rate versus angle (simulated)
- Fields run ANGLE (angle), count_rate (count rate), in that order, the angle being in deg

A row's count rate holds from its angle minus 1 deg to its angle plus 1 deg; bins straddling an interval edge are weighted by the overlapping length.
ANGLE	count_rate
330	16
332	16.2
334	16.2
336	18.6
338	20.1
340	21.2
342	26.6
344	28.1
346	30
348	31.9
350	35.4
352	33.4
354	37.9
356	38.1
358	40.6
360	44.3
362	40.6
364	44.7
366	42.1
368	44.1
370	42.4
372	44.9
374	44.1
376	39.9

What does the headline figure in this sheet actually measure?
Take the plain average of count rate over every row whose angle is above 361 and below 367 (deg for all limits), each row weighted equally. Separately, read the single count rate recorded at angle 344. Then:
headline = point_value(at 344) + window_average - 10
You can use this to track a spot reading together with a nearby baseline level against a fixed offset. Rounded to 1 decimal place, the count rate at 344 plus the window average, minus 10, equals 60.6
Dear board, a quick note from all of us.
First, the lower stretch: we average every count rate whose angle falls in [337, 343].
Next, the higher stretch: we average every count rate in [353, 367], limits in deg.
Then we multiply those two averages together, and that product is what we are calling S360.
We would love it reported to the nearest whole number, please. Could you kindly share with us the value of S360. 932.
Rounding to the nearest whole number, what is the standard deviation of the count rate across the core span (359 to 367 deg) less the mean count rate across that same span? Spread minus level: -41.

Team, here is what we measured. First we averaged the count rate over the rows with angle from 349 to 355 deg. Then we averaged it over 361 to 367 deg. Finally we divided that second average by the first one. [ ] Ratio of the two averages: 1.19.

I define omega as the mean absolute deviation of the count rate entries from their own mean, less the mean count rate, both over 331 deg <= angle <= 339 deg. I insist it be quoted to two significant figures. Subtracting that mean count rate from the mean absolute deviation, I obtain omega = -16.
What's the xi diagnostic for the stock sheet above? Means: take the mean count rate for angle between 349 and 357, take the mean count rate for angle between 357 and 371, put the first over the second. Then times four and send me 3.4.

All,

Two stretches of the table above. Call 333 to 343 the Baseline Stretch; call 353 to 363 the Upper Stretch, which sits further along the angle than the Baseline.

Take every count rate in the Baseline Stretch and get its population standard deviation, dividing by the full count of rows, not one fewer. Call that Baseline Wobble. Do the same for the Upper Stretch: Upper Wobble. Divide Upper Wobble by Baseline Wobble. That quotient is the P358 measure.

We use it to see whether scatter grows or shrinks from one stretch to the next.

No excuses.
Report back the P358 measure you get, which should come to 0.7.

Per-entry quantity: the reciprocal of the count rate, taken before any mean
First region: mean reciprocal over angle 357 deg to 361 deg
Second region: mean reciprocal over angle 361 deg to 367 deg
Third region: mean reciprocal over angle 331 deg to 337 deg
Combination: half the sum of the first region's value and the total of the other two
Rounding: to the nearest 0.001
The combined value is 0.053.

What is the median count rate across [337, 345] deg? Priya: 24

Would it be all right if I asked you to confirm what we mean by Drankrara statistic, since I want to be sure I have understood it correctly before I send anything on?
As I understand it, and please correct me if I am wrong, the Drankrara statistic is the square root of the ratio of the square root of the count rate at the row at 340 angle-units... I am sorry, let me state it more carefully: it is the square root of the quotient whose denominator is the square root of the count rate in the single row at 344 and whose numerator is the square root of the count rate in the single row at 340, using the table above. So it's 0.93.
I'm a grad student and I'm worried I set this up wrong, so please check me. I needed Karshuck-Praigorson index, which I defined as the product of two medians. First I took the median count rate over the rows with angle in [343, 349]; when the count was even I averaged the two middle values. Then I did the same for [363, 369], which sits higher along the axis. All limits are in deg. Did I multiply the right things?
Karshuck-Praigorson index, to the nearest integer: 1323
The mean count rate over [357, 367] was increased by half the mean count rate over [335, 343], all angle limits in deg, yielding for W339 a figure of 53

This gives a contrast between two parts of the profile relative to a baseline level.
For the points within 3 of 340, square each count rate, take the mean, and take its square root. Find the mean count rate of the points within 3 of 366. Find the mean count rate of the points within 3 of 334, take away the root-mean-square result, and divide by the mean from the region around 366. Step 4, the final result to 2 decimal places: -0.13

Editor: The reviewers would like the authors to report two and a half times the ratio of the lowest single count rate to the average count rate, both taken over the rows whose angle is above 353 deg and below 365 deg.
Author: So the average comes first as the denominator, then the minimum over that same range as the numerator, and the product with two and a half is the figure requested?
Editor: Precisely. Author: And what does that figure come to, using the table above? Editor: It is 2.31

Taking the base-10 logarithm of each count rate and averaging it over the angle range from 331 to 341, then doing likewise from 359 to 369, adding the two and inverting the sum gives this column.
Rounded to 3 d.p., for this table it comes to 0.345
